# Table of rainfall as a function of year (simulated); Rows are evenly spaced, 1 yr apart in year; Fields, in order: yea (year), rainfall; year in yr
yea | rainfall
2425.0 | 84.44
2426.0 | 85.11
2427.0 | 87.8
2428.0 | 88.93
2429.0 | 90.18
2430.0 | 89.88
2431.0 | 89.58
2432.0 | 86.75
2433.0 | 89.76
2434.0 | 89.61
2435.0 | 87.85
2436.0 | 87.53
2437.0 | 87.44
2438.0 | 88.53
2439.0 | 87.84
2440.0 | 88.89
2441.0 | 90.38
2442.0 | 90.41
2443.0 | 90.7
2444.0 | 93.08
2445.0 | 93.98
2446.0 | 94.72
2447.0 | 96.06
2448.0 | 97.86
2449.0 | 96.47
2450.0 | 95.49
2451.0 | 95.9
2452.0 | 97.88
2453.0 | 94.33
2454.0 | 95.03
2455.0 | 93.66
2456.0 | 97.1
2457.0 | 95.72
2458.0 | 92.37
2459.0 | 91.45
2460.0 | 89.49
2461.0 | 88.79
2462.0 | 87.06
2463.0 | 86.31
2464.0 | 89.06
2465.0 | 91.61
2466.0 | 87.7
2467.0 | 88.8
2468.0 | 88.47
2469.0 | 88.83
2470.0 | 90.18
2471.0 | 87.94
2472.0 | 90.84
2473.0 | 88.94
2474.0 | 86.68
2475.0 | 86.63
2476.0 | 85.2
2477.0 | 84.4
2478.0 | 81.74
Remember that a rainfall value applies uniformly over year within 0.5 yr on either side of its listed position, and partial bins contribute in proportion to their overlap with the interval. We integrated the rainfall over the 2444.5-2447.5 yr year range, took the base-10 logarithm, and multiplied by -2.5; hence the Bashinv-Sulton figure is -6.14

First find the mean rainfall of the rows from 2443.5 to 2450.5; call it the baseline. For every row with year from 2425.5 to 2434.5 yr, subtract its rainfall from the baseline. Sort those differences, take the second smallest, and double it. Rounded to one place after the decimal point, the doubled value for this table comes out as 11.0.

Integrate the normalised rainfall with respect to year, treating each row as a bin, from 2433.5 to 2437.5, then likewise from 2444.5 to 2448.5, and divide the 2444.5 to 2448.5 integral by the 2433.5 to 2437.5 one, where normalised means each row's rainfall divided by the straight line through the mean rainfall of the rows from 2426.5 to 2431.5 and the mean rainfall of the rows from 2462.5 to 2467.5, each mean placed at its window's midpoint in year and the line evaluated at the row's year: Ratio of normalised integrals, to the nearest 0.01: 1.09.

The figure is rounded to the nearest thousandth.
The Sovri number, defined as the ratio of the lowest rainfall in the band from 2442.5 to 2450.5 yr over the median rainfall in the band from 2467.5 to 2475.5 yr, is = 1.023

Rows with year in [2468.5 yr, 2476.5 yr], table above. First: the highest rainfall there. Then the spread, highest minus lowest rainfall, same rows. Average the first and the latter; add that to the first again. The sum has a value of 139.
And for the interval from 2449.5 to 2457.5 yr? 149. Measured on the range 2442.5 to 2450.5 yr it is 150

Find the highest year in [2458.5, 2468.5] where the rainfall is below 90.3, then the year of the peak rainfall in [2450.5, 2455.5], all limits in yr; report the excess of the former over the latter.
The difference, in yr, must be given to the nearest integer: 16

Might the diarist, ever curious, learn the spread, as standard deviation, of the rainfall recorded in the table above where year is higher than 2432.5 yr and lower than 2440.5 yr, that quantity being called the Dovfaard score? 0.9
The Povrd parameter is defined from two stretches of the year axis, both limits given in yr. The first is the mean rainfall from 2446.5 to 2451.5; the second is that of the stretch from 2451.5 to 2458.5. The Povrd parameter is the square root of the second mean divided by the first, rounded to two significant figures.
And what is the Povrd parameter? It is 0.99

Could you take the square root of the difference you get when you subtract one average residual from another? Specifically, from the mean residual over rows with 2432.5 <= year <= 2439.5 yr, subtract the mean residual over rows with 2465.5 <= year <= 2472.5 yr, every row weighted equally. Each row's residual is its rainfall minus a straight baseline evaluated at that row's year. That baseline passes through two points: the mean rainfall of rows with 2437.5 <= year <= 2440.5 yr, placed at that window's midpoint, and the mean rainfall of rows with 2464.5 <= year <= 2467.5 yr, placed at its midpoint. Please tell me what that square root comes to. 0.7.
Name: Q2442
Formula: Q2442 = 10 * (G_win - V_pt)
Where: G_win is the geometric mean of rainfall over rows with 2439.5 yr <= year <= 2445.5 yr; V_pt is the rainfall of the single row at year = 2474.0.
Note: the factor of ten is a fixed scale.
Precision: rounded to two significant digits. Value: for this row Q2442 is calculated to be 45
